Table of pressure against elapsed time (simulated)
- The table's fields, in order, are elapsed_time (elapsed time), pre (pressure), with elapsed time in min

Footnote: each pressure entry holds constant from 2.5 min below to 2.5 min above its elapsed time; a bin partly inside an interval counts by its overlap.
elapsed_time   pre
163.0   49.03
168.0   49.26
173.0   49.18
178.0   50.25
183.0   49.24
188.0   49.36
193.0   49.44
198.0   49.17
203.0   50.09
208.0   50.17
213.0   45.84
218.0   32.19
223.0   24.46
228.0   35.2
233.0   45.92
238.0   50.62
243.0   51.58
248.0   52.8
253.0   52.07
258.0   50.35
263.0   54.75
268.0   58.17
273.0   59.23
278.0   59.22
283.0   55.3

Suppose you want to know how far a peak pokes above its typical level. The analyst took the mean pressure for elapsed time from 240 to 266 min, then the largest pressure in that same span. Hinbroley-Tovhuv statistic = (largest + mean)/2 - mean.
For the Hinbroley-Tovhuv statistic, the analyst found 1.2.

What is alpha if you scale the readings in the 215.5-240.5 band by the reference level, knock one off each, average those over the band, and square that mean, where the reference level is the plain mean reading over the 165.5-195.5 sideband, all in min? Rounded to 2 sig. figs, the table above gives 0.057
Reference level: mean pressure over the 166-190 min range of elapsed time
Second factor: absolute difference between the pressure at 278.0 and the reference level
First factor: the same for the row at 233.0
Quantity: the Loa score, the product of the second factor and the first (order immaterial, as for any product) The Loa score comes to 35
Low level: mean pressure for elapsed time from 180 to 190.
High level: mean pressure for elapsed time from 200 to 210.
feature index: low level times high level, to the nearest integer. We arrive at 2471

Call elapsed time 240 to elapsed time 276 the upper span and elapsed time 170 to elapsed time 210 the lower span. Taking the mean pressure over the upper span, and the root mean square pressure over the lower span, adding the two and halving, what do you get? 51.9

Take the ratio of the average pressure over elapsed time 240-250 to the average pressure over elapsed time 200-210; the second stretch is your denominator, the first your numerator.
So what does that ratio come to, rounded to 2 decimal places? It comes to 1.04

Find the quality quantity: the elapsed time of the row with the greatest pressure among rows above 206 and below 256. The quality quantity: 248.0 min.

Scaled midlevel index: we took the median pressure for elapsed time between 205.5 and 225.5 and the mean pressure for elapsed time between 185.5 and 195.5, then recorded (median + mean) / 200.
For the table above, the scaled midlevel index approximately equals 0.44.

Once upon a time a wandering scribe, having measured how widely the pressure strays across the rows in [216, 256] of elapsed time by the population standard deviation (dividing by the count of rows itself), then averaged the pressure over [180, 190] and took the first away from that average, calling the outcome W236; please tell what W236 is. 39.1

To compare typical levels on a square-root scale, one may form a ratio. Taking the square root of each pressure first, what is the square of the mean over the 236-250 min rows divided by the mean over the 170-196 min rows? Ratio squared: 1.04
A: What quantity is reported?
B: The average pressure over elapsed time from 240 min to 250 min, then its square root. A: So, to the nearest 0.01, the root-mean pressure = 7.22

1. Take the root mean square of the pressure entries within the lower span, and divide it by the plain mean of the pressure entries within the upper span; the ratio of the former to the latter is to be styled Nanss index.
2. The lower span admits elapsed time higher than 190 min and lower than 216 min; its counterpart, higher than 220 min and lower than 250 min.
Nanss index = 1.1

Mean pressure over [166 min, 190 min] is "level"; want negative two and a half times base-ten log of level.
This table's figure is -4.24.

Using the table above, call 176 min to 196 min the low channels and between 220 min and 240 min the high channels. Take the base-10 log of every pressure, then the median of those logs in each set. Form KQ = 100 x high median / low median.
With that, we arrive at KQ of 95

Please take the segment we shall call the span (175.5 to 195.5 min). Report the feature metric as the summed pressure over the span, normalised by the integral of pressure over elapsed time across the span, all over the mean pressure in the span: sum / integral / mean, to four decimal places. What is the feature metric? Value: 0.0040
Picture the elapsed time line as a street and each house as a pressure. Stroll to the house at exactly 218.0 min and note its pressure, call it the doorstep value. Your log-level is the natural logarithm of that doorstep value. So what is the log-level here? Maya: 3.47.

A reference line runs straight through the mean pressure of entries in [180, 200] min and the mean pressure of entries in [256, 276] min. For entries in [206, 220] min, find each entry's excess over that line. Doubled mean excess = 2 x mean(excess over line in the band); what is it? -17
